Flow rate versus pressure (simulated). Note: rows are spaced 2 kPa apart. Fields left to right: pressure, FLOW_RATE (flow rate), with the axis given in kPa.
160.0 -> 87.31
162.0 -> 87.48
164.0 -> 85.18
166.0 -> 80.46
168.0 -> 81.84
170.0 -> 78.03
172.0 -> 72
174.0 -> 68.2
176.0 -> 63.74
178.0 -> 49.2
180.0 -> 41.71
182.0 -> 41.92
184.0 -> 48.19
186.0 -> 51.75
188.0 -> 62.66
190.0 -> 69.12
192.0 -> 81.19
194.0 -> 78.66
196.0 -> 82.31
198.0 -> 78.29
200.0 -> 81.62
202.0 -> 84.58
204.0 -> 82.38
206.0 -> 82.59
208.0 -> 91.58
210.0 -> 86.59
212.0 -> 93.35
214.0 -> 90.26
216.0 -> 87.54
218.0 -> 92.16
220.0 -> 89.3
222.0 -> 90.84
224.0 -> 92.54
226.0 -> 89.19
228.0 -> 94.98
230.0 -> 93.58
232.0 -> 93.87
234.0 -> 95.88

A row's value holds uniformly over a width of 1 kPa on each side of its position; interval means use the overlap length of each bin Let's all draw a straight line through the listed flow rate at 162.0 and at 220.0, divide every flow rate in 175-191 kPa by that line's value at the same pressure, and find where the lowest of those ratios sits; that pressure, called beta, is 180.0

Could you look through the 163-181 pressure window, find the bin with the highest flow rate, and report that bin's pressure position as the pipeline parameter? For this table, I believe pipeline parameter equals 164.0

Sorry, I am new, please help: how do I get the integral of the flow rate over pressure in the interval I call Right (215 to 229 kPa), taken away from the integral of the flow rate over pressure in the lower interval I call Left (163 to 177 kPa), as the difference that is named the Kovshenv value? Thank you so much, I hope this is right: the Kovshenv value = -214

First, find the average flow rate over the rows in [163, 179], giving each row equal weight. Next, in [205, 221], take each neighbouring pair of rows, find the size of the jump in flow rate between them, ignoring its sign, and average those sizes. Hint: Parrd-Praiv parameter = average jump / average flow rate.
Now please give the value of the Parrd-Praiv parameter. 0.067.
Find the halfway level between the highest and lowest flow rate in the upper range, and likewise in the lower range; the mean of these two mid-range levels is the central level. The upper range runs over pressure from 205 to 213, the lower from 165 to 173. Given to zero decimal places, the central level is 82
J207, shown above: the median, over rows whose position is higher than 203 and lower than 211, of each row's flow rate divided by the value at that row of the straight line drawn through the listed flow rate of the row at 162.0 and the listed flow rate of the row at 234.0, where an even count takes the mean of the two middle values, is 0.91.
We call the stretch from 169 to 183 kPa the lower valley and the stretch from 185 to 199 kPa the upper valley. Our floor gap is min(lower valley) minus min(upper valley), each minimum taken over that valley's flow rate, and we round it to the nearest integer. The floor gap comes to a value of -10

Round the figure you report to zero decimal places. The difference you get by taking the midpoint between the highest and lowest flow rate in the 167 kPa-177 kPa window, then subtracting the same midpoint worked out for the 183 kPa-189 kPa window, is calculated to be 17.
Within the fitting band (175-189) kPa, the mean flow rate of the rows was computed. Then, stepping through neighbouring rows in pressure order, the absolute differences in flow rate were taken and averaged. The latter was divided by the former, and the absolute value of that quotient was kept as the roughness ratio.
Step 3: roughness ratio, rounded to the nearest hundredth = 0.14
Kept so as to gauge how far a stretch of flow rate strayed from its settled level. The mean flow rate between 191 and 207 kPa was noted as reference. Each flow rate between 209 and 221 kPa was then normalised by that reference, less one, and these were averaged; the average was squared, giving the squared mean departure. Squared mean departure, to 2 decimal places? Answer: 0.01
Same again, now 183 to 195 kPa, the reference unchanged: 0.04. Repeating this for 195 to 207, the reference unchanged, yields 0.00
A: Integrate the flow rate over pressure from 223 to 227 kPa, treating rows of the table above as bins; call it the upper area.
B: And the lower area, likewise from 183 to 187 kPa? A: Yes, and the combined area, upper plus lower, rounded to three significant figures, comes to 563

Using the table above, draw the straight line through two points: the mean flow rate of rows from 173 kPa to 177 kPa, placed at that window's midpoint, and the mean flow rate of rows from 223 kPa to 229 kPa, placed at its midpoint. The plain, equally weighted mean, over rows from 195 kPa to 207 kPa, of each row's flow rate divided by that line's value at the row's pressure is 1.03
